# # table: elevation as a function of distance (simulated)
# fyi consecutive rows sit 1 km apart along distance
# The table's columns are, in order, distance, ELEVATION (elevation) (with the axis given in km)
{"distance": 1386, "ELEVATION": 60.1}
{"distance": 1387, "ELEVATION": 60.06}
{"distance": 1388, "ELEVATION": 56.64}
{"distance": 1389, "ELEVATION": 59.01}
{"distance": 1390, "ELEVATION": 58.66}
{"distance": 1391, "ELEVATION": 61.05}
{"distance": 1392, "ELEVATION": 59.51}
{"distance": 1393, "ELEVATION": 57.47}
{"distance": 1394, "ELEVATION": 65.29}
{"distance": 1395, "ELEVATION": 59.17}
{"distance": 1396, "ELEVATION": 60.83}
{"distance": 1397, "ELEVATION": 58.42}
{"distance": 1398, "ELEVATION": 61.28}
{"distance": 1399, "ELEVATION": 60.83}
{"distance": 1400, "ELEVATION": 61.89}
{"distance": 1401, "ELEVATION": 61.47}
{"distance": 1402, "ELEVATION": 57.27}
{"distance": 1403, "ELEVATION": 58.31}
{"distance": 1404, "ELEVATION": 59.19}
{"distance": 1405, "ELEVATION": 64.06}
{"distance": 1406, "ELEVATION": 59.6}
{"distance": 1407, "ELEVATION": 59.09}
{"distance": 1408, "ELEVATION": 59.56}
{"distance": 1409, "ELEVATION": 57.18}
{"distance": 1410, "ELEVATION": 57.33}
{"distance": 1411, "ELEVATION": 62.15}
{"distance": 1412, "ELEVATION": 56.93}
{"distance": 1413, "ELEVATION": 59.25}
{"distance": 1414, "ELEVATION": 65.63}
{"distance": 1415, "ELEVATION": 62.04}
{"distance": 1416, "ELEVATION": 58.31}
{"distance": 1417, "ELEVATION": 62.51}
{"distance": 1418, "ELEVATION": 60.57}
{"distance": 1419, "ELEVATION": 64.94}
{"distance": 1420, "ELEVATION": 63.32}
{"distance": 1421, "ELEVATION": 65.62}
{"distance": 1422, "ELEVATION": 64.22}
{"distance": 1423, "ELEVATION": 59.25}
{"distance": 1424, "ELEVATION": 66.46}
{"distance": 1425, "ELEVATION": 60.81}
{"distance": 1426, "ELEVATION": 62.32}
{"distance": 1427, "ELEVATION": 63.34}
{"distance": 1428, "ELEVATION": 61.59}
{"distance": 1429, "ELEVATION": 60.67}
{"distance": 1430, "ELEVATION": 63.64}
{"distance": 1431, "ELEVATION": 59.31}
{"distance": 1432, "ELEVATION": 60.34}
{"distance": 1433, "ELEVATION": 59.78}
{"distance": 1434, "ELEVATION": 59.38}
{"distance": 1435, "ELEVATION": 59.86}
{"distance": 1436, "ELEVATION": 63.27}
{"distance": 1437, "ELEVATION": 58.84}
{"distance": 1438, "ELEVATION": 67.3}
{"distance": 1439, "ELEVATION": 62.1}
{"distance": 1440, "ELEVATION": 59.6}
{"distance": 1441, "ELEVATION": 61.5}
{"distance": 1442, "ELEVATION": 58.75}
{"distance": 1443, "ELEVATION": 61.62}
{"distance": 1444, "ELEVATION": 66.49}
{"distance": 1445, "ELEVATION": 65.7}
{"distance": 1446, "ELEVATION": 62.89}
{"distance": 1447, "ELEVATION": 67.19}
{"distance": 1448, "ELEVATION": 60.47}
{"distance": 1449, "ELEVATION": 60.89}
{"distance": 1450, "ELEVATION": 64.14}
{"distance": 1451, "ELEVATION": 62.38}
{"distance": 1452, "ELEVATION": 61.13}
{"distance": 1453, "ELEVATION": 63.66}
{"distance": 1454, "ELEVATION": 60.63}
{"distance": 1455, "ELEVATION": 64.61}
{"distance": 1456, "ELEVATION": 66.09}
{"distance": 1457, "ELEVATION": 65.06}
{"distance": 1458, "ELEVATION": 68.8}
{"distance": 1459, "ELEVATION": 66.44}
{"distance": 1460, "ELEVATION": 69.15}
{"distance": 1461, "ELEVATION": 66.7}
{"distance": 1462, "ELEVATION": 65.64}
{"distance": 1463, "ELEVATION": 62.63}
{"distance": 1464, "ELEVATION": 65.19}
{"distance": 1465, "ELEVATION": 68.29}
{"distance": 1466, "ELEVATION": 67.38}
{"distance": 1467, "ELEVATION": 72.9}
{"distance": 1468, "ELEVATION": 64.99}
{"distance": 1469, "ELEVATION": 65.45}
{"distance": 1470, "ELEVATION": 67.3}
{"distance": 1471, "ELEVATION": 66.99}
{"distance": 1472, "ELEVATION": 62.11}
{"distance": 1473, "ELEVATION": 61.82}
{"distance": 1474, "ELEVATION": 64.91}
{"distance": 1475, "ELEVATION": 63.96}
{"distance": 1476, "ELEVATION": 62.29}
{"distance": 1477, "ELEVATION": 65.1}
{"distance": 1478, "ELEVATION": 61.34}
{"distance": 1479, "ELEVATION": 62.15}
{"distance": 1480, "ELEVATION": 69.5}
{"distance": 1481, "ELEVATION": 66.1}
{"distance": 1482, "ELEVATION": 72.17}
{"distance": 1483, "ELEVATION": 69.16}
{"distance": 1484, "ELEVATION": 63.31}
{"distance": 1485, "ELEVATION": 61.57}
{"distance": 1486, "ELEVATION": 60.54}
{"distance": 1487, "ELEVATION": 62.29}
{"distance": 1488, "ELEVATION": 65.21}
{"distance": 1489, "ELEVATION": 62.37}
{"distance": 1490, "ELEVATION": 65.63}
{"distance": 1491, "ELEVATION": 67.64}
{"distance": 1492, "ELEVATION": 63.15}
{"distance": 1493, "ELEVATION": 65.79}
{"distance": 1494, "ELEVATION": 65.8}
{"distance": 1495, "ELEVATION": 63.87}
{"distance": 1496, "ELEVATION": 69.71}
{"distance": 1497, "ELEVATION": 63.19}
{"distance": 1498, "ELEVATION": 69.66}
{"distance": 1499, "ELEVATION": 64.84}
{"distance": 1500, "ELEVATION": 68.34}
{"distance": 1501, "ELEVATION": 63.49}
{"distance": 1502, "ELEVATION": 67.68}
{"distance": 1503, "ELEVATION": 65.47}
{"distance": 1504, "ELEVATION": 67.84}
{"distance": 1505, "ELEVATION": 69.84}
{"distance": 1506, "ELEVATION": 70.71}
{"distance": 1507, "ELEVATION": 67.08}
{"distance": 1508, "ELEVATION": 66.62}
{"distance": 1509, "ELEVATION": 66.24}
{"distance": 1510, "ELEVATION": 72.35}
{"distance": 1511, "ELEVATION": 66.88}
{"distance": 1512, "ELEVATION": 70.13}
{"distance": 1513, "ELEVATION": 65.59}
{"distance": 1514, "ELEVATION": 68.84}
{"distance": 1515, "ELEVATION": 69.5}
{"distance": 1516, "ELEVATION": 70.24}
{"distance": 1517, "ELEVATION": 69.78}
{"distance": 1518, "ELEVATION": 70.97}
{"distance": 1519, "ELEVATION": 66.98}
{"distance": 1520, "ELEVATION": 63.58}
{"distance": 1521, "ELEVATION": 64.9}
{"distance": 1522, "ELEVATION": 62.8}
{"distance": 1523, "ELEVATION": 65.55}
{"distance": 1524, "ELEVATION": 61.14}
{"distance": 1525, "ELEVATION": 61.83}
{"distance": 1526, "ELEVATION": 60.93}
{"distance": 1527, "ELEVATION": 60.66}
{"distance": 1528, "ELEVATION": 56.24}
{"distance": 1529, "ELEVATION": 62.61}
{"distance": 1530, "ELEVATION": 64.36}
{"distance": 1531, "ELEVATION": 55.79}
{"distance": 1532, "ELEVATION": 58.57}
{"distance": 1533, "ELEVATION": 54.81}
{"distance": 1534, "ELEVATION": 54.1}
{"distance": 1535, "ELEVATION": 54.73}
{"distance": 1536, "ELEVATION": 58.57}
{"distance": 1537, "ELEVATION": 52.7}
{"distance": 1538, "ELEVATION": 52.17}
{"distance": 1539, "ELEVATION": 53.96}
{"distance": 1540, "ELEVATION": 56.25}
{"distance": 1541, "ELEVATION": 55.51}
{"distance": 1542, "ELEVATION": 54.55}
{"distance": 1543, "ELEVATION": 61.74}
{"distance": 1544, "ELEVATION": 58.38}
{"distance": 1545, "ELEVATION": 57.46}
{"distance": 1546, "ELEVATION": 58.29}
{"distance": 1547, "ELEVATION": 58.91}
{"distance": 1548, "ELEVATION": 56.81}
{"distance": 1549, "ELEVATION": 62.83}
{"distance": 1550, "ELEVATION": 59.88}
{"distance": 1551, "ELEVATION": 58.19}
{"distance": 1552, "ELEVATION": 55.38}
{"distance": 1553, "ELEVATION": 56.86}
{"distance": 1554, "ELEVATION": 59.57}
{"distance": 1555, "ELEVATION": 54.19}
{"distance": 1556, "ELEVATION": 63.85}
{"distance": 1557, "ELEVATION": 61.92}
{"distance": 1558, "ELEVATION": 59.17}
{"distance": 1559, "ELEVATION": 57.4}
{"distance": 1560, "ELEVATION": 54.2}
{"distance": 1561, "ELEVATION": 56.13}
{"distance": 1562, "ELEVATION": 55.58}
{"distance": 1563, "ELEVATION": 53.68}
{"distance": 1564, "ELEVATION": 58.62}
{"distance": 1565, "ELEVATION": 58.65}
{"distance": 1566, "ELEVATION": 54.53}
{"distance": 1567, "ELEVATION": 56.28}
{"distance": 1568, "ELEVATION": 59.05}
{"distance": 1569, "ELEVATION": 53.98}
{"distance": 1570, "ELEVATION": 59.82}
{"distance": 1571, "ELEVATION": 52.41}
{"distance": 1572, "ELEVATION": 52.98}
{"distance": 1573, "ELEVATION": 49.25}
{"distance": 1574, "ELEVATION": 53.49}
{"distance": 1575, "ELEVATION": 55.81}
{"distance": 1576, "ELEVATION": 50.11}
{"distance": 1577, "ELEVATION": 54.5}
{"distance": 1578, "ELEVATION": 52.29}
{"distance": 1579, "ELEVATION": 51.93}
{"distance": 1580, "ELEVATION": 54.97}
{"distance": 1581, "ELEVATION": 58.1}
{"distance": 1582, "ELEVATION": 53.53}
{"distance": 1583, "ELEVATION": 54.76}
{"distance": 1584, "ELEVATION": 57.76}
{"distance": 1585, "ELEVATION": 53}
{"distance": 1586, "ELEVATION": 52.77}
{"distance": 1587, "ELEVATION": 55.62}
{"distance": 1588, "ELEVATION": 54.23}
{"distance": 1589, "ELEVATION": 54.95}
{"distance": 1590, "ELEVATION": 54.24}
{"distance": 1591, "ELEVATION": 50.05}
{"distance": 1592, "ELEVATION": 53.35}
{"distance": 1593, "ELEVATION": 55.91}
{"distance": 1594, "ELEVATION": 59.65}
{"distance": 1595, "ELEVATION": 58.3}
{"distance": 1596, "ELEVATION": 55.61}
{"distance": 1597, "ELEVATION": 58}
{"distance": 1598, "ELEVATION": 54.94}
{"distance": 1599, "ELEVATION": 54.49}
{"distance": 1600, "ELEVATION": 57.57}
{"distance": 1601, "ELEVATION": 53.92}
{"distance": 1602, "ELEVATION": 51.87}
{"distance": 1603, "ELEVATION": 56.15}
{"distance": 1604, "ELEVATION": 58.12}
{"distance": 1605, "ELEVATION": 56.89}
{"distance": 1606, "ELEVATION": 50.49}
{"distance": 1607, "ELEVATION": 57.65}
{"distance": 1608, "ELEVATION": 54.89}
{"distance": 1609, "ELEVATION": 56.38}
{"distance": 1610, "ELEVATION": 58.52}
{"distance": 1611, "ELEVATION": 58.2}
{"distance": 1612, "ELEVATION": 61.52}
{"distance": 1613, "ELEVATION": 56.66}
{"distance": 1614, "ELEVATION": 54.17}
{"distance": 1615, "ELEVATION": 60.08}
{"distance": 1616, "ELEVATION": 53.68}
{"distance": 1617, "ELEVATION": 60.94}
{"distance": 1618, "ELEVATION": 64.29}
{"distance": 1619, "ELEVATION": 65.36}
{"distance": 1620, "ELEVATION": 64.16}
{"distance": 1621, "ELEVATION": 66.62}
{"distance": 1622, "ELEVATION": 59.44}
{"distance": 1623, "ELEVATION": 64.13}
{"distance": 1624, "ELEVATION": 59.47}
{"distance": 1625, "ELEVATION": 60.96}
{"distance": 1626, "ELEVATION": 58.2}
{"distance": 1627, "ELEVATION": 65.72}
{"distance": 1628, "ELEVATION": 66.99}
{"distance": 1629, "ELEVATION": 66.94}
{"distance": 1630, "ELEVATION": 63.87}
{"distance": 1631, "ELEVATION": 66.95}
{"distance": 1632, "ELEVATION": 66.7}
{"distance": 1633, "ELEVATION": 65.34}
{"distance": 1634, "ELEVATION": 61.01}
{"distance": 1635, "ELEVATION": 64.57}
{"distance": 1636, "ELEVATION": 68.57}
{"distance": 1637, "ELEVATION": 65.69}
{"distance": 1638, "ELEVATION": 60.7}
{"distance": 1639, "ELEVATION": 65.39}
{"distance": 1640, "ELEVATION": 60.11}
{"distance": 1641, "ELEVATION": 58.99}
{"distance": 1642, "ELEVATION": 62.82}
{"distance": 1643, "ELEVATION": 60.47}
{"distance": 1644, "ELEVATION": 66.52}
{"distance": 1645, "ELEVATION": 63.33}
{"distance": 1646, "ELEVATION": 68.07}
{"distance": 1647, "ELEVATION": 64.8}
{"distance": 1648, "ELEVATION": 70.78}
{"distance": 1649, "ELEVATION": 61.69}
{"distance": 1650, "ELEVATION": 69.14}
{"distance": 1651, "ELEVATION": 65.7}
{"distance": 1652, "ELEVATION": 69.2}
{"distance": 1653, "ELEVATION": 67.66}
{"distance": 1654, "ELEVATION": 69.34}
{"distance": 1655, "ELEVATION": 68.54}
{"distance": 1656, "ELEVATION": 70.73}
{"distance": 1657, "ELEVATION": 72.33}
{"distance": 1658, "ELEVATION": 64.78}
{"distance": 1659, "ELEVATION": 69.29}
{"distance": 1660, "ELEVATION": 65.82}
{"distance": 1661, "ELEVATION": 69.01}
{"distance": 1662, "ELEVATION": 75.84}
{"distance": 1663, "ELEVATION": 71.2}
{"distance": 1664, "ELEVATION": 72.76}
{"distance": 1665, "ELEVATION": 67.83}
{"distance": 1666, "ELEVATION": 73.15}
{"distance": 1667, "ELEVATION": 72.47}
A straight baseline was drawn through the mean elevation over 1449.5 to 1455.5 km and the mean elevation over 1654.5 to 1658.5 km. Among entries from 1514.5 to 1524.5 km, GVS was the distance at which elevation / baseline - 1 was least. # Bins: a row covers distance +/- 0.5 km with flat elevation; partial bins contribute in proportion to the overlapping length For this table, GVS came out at 1524 km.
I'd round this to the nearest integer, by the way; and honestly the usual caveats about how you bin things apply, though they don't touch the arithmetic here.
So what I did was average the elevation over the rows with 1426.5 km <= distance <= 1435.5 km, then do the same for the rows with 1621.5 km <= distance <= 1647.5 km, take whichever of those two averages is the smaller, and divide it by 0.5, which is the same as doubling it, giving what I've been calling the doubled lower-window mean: 122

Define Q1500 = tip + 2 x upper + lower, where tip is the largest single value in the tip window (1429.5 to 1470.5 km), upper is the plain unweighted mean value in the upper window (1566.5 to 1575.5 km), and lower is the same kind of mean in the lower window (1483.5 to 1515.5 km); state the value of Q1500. 249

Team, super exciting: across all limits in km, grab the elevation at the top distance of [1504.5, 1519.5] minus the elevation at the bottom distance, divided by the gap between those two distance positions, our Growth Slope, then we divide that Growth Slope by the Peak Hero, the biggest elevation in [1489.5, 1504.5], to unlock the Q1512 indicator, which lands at -0.0029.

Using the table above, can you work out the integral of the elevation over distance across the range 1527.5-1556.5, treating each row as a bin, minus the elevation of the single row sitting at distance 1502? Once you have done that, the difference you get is 1600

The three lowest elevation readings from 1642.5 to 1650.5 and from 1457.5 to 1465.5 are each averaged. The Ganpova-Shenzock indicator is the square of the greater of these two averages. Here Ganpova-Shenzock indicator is 4159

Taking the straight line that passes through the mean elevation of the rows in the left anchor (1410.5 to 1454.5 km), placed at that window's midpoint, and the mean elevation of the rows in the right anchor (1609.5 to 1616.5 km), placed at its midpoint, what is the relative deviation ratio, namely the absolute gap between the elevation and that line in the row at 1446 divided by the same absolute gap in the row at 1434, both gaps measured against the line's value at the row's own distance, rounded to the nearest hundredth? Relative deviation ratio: 0.44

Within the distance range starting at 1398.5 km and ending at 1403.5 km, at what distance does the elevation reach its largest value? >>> 1400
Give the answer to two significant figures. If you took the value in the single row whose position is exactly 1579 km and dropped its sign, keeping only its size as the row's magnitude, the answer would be 52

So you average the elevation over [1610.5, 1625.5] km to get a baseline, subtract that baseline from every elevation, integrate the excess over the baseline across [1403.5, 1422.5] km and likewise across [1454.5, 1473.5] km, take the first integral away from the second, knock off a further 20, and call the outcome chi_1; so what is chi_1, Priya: 76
